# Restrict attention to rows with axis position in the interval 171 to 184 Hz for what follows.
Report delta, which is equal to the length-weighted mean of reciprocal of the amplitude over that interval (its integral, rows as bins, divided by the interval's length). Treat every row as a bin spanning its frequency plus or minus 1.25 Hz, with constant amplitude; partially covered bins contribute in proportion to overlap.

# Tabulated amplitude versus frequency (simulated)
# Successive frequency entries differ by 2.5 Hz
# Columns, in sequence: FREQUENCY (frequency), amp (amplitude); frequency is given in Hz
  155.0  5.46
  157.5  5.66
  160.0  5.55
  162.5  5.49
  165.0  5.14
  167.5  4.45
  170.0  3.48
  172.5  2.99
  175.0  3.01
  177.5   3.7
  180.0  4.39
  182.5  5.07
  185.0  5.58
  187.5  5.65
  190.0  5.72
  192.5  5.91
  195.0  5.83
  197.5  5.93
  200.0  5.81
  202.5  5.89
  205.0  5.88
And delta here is 0.271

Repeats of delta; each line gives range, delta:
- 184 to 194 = 0.175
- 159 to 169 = 0.198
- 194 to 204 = 0.170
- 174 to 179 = 0.296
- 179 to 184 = 0.210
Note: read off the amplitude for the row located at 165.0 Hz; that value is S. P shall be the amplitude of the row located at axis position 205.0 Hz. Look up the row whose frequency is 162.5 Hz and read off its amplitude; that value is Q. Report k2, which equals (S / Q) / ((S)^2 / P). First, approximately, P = 5.88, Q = 5.49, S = 5.14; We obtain 0.21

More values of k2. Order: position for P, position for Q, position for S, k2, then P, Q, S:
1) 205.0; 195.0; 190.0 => 0.18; 5.88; 5.83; 5.72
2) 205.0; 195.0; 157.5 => 0.18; 5.88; 5.83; 5.66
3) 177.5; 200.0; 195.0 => 0.11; 3.7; 5.81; 5.83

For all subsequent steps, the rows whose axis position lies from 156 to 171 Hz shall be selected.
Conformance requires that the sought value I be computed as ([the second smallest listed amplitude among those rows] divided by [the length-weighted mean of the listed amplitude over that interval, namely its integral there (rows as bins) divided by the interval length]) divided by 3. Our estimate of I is 0.297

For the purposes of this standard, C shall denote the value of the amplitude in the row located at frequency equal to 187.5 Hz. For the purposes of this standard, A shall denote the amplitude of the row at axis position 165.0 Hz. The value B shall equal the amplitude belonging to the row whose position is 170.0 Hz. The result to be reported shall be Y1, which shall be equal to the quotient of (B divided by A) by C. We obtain 0.120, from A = 5.14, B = 3.48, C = 5.65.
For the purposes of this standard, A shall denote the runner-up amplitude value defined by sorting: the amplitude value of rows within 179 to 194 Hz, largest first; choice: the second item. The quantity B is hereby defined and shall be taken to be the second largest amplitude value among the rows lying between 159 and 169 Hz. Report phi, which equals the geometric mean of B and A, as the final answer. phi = 5.60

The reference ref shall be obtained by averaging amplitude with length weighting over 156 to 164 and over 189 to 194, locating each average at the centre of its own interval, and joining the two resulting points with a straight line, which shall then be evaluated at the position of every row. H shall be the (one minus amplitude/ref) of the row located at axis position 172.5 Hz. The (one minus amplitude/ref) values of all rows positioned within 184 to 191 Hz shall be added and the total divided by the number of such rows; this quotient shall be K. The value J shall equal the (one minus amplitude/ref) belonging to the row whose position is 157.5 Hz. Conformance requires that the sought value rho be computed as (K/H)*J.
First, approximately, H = 0.471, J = -0.02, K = 0.024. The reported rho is 0.00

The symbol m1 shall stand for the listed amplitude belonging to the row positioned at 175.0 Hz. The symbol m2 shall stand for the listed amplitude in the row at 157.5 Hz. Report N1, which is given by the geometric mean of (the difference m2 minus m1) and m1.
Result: 2.8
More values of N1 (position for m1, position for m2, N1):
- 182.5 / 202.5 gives 2.0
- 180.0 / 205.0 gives 2.6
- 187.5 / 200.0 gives 1.0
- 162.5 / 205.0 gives 1.5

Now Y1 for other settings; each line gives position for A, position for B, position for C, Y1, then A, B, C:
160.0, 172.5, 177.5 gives 0.146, 5.55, 2.99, 3.7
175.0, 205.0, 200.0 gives 0.336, 3.01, 5.88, 5.81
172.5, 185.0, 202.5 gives 0.317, 2.99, 5.58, 5.89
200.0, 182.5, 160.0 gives 0.157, 5.81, 5.07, 5.55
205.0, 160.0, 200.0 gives 0.162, 5.88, 5.55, 5.81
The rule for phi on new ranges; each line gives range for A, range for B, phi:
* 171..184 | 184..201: 5.09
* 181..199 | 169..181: 4.68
